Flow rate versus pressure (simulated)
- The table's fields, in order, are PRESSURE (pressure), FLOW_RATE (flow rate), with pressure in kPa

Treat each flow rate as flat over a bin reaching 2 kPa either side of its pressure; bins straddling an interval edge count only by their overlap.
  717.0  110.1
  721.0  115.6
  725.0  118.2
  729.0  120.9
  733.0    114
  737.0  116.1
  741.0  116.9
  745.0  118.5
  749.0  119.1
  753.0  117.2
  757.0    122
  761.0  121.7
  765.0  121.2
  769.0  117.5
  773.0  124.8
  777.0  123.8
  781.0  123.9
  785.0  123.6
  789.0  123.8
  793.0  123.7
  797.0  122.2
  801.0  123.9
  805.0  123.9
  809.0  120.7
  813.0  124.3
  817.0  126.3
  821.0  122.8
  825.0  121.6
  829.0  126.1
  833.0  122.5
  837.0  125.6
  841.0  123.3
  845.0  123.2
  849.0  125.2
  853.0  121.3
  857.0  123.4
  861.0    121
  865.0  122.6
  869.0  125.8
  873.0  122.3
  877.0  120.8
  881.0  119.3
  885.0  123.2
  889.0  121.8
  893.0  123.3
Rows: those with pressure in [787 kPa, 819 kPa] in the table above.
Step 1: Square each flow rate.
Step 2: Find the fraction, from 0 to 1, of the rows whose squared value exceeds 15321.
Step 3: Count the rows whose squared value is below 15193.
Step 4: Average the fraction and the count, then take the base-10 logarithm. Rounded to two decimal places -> 0.12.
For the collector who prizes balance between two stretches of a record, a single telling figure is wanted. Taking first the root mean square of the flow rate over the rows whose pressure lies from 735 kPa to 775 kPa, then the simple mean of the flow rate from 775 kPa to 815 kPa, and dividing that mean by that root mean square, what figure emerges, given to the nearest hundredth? 1.03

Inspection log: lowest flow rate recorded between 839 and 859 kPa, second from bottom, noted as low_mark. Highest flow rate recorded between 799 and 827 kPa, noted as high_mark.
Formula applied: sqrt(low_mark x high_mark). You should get 125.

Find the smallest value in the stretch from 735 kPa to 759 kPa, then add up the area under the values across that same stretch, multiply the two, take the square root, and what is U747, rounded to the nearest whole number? 574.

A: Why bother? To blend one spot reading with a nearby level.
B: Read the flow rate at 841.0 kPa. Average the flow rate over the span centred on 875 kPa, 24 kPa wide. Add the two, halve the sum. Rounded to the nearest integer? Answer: 123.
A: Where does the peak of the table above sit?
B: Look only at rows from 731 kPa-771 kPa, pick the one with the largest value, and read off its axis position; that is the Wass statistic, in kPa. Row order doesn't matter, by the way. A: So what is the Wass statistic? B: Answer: 757.0 kPa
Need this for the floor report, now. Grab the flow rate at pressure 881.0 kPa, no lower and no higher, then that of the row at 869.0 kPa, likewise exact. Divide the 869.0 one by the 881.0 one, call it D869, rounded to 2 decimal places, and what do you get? 1.05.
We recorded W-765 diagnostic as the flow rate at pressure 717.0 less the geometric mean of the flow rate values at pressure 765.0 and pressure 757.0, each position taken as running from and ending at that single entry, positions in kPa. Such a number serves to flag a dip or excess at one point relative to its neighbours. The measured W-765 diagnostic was -11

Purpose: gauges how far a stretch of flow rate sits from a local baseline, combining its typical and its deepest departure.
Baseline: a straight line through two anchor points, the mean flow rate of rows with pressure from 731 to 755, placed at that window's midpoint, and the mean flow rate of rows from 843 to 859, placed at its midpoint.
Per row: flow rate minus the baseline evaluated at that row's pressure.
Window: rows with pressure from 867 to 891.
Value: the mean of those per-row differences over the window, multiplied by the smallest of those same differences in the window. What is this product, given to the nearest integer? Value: 16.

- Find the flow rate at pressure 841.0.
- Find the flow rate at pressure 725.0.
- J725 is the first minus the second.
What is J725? 5.1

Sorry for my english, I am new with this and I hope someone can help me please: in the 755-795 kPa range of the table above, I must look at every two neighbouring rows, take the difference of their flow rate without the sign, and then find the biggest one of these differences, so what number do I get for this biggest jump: 7.3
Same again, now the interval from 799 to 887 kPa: 4.5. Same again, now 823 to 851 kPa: 4.5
